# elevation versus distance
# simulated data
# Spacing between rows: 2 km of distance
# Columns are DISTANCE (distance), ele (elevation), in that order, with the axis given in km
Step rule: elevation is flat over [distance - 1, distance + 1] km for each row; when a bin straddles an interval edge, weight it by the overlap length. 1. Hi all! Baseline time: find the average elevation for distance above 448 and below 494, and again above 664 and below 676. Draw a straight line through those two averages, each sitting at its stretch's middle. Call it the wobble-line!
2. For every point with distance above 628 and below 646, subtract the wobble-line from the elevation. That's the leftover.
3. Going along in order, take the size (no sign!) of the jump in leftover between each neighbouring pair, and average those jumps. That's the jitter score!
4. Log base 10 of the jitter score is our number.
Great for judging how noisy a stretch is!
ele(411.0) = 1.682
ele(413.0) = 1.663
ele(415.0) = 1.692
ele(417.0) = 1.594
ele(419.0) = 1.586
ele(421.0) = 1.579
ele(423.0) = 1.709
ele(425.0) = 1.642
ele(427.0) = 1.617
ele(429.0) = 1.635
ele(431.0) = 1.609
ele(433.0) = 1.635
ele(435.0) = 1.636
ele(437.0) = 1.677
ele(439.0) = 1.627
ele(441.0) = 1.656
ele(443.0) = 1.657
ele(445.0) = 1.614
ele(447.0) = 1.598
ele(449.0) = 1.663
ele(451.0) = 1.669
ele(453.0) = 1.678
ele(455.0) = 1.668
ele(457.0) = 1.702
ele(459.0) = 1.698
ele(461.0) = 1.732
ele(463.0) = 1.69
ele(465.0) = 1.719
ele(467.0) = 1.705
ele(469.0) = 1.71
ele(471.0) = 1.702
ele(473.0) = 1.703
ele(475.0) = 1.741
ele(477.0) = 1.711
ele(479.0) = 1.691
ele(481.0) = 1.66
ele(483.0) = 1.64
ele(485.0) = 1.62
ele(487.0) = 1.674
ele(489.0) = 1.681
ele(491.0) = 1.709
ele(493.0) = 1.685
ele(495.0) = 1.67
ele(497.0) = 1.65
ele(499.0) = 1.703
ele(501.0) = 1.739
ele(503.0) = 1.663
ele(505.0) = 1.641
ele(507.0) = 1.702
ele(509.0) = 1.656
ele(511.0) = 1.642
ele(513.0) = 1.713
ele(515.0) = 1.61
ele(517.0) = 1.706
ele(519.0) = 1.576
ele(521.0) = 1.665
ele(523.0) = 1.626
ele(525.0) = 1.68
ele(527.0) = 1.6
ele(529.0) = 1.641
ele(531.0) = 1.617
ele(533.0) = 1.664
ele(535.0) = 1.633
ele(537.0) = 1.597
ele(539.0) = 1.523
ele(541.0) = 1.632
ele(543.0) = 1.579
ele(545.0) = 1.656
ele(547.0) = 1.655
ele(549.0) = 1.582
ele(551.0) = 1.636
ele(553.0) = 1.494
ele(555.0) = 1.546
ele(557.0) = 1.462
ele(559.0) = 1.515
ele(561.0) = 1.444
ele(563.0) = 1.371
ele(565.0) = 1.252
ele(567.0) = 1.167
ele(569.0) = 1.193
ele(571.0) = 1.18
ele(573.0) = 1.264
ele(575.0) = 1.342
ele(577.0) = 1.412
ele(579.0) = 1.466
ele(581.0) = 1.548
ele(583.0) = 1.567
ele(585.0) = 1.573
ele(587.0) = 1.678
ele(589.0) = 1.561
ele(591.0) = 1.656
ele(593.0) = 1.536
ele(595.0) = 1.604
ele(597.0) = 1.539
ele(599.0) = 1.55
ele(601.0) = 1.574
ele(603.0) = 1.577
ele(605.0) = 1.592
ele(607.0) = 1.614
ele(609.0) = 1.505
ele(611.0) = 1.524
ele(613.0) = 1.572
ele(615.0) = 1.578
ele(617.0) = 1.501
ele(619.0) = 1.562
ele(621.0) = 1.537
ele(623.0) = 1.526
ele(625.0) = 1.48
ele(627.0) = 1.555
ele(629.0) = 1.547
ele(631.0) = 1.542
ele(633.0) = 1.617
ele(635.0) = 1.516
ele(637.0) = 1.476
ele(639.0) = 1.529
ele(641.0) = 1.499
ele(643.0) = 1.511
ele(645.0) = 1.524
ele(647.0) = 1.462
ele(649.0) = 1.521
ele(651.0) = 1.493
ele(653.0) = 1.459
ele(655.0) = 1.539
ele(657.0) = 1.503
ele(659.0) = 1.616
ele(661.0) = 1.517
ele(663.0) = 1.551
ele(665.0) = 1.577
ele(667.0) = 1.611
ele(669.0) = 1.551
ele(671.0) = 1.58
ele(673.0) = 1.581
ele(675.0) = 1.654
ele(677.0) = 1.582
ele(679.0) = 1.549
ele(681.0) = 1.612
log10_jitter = -1.39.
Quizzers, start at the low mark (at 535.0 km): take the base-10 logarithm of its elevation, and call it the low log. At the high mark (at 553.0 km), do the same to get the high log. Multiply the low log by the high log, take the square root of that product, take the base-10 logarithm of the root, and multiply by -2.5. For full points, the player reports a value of 1.79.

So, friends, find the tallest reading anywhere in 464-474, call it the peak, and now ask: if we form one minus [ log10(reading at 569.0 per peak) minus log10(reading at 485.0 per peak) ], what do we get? 1.13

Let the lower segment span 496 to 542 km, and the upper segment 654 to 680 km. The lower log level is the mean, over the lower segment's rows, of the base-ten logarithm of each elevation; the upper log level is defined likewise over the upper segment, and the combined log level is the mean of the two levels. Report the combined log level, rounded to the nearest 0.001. 0.206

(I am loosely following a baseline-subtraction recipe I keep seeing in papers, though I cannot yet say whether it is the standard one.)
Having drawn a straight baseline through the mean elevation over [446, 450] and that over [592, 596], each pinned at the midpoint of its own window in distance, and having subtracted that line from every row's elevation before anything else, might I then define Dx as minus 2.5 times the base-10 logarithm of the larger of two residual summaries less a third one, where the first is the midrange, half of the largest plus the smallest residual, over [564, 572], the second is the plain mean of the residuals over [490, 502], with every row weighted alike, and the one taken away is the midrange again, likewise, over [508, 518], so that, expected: 4.1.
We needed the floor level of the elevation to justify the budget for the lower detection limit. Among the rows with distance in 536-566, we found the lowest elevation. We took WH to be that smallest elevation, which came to 1.252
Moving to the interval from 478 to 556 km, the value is 1.494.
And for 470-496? 1.62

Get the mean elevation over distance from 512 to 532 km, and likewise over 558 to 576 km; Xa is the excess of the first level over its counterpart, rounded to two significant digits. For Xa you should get 0.34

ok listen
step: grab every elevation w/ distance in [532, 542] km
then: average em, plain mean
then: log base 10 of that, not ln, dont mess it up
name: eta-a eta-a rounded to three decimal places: 0.207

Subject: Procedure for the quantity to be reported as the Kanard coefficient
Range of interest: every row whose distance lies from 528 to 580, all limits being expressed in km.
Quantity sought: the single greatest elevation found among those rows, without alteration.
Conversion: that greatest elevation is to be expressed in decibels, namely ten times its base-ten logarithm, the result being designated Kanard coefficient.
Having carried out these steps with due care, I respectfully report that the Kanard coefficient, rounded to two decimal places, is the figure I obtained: 2.21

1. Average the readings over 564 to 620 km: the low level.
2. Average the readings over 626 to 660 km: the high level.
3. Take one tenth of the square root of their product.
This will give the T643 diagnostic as 0.151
